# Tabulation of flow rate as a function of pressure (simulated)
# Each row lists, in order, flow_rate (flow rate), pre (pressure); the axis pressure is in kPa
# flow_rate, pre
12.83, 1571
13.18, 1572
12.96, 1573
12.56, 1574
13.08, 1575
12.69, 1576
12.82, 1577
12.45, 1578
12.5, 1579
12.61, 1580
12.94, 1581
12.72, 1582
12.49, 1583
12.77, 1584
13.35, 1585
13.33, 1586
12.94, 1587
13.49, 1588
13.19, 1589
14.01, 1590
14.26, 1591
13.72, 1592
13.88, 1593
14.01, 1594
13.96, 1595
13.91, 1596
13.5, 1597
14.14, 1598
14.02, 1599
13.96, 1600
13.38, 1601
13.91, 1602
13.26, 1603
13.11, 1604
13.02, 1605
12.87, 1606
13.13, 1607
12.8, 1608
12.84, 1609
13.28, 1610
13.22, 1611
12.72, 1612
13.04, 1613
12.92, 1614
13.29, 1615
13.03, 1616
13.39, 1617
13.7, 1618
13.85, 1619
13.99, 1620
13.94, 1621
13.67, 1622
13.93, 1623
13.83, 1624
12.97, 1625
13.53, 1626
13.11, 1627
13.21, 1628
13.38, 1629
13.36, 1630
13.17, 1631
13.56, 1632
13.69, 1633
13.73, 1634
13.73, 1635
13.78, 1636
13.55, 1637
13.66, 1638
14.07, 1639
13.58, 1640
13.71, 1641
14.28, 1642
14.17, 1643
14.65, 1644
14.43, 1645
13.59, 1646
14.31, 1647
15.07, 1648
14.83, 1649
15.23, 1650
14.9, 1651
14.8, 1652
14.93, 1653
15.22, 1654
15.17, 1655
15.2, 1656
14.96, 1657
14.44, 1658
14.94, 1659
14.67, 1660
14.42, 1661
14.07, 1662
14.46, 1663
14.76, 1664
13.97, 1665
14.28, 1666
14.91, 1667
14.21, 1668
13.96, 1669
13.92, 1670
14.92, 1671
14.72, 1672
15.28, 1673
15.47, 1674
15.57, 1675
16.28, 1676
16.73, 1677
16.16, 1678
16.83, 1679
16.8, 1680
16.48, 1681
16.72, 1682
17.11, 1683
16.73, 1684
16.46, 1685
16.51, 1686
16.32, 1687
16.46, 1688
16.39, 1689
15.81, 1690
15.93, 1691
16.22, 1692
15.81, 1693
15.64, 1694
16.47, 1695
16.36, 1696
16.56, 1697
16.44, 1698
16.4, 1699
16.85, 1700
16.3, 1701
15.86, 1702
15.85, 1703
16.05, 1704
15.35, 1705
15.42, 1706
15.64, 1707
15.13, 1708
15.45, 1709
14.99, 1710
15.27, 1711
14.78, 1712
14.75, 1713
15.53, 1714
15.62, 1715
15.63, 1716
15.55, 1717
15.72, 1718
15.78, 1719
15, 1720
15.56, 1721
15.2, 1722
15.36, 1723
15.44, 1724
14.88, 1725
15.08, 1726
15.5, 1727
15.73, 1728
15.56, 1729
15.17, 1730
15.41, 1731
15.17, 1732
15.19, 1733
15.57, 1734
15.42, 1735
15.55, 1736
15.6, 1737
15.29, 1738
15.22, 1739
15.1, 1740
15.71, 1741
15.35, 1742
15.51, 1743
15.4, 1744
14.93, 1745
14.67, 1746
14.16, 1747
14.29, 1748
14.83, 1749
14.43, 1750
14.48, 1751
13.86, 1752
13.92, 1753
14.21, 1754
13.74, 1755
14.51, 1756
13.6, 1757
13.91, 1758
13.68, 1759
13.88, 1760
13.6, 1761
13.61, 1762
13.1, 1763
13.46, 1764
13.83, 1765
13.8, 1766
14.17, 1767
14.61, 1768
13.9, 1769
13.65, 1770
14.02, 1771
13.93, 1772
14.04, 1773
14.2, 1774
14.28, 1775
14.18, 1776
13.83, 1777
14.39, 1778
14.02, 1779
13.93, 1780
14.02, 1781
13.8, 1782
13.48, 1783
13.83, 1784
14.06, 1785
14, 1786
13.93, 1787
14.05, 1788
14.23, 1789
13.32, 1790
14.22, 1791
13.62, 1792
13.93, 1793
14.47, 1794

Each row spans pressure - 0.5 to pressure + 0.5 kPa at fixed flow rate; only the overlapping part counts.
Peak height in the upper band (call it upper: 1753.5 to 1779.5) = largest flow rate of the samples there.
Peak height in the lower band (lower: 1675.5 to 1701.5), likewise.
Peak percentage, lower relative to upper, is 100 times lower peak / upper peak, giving 117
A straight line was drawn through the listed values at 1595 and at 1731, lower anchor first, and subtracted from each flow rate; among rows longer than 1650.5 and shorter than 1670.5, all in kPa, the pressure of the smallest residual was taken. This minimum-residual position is 1670 kPa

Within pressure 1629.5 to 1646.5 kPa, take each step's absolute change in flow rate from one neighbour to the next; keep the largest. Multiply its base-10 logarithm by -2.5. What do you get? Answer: 0.19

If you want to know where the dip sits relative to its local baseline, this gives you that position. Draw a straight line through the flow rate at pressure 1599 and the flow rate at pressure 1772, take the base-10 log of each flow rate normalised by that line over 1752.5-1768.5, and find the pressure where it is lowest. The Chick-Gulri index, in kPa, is 1763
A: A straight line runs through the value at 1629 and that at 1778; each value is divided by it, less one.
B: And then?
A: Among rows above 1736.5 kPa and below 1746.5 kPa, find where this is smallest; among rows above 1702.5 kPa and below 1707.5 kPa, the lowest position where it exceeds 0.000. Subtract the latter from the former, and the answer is 43 kPa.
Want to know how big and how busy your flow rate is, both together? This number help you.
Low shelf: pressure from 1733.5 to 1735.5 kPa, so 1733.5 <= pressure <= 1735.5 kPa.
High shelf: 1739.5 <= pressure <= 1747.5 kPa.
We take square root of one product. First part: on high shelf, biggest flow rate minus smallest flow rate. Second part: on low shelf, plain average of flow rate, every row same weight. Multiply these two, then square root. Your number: 4.9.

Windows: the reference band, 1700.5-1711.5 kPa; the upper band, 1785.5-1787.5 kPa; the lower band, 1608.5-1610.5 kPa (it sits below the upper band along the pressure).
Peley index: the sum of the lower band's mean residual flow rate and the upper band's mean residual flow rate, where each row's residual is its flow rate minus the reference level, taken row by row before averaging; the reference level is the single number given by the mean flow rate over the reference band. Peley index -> -4.1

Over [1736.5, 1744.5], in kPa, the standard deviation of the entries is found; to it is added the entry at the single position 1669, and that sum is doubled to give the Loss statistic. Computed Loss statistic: 28.3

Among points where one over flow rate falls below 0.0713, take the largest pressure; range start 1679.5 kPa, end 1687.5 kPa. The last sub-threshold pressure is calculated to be 1687 kPa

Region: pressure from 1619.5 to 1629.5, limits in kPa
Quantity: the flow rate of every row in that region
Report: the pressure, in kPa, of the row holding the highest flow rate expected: 1620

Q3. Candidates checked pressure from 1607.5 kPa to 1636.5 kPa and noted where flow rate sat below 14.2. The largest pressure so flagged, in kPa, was 1636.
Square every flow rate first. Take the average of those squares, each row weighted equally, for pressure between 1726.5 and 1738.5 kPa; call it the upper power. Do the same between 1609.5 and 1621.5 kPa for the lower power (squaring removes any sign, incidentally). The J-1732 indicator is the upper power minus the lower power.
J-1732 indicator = 59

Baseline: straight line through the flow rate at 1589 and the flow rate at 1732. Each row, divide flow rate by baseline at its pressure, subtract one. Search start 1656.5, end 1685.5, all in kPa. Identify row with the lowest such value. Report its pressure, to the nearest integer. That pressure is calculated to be 1670 kPa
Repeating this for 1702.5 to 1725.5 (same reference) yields 1725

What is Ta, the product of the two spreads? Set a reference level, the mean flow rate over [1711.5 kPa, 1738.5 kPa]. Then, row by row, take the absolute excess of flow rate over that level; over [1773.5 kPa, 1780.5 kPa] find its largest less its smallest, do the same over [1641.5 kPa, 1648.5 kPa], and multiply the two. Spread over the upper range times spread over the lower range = 0.8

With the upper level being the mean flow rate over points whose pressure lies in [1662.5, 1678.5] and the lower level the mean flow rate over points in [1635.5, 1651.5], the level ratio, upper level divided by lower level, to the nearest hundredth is 1.05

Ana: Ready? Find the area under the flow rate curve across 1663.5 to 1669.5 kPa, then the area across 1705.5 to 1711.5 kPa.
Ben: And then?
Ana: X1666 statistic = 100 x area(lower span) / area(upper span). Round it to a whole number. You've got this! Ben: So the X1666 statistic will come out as 94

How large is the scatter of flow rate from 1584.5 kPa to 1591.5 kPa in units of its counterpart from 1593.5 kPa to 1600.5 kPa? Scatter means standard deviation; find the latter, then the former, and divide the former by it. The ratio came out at 2.3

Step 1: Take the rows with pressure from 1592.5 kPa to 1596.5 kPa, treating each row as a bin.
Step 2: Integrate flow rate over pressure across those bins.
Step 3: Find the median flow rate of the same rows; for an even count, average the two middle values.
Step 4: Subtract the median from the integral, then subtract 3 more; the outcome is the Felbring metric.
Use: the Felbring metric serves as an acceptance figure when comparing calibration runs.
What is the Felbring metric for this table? 38.8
